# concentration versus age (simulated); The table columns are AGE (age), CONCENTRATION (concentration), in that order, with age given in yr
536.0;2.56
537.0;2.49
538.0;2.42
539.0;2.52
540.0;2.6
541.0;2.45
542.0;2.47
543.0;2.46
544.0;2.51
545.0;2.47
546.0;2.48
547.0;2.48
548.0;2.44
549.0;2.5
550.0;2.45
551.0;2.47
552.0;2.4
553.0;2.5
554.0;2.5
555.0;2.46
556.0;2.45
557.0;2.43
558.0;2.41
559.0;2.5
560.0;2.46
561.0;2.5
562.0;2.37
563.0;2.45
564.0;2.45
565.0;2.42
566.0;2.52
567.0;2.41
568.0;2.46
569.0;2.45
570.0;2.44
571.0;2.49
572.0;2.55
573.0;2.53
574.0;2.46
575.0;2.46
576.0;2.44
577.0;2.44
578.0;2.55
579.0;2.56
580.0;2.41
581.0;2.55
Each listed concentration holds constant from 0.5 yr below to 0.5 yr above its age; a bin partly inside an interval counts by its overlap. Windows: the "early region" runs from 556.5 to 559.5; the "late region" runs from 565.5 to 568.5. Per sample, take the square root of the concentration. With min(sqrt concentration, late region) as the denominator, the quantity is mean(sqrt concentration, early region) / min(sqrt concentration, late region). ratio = 1.01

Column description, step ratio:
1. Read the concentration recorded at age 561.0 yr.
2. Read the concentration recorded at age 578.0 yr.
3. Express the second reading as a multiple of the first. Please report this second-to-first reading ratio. 1.02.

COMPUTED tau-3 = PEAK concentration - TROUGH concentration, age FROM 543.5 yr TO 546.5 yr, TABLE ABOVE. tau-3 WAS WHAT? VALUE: 0.040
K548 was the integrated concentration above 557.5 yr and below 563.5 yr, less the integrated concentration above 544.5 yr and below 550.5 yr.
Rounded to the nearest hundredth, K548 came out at -0.13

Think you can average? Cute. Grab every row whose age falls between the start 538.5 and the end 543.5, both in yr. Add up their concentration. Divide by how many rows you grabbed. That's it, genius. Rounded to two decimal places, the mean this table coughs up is 2.50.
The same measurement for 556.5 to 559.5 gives 2.45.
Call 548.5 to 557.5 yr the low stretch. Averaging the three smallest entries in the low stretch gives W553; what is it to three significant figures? 2.43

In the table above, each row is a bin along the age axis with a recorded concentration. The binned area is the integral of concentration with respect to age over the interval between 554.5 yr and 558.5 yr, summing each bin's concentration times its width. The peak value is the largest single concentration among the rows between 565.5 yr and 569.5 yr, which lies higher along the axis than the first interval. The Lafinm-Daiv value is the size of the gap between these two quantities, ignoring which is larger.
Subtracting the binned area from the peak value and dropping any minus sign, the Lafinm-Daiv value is 7.23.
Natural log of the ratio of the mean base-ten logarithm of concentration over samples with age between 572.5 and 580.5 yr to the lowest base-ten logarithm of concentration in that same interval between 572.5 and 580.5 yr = 0.032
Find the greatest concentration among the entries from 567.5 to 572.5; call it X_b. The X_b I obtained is 2.55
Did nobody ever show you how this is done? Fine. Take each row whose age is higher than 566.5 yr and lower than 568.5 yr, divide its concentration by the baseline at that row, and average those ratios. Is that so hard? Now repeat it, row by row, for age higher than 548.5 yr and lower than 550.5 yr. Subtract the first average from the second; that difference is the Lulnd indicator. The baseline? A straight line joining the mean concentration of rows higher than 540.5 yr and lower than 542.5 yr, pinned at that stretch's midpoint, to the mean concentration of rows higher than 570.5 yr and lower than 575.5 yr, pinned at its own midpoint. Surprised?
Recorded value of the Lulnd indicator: 0.0248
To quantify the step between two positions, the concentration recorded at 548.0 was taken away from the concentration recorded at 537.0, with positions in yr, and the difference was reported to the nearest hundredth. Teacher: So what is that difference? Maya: 0.05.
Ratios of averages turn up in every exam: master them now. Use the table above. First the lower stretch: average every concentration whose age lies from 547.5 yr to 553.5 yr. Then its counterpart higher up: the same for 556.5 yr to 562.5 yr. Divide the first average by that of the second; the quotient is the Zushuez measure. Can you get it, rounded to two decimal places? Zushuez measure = 1.01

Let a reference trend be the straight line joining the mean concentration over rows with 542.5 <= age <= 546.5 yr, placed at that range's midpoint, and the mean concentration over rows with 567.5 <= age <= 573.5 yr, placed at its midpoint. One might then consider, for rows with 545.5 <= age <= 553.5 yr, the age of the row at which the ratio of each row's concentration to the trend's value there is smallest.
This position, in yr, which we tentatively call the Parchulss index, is 552.0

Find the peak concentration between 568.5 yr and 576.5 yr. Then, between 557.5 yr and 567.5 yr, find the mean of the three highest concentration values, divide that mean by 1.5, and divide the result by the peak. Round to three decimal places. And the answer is 0.655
